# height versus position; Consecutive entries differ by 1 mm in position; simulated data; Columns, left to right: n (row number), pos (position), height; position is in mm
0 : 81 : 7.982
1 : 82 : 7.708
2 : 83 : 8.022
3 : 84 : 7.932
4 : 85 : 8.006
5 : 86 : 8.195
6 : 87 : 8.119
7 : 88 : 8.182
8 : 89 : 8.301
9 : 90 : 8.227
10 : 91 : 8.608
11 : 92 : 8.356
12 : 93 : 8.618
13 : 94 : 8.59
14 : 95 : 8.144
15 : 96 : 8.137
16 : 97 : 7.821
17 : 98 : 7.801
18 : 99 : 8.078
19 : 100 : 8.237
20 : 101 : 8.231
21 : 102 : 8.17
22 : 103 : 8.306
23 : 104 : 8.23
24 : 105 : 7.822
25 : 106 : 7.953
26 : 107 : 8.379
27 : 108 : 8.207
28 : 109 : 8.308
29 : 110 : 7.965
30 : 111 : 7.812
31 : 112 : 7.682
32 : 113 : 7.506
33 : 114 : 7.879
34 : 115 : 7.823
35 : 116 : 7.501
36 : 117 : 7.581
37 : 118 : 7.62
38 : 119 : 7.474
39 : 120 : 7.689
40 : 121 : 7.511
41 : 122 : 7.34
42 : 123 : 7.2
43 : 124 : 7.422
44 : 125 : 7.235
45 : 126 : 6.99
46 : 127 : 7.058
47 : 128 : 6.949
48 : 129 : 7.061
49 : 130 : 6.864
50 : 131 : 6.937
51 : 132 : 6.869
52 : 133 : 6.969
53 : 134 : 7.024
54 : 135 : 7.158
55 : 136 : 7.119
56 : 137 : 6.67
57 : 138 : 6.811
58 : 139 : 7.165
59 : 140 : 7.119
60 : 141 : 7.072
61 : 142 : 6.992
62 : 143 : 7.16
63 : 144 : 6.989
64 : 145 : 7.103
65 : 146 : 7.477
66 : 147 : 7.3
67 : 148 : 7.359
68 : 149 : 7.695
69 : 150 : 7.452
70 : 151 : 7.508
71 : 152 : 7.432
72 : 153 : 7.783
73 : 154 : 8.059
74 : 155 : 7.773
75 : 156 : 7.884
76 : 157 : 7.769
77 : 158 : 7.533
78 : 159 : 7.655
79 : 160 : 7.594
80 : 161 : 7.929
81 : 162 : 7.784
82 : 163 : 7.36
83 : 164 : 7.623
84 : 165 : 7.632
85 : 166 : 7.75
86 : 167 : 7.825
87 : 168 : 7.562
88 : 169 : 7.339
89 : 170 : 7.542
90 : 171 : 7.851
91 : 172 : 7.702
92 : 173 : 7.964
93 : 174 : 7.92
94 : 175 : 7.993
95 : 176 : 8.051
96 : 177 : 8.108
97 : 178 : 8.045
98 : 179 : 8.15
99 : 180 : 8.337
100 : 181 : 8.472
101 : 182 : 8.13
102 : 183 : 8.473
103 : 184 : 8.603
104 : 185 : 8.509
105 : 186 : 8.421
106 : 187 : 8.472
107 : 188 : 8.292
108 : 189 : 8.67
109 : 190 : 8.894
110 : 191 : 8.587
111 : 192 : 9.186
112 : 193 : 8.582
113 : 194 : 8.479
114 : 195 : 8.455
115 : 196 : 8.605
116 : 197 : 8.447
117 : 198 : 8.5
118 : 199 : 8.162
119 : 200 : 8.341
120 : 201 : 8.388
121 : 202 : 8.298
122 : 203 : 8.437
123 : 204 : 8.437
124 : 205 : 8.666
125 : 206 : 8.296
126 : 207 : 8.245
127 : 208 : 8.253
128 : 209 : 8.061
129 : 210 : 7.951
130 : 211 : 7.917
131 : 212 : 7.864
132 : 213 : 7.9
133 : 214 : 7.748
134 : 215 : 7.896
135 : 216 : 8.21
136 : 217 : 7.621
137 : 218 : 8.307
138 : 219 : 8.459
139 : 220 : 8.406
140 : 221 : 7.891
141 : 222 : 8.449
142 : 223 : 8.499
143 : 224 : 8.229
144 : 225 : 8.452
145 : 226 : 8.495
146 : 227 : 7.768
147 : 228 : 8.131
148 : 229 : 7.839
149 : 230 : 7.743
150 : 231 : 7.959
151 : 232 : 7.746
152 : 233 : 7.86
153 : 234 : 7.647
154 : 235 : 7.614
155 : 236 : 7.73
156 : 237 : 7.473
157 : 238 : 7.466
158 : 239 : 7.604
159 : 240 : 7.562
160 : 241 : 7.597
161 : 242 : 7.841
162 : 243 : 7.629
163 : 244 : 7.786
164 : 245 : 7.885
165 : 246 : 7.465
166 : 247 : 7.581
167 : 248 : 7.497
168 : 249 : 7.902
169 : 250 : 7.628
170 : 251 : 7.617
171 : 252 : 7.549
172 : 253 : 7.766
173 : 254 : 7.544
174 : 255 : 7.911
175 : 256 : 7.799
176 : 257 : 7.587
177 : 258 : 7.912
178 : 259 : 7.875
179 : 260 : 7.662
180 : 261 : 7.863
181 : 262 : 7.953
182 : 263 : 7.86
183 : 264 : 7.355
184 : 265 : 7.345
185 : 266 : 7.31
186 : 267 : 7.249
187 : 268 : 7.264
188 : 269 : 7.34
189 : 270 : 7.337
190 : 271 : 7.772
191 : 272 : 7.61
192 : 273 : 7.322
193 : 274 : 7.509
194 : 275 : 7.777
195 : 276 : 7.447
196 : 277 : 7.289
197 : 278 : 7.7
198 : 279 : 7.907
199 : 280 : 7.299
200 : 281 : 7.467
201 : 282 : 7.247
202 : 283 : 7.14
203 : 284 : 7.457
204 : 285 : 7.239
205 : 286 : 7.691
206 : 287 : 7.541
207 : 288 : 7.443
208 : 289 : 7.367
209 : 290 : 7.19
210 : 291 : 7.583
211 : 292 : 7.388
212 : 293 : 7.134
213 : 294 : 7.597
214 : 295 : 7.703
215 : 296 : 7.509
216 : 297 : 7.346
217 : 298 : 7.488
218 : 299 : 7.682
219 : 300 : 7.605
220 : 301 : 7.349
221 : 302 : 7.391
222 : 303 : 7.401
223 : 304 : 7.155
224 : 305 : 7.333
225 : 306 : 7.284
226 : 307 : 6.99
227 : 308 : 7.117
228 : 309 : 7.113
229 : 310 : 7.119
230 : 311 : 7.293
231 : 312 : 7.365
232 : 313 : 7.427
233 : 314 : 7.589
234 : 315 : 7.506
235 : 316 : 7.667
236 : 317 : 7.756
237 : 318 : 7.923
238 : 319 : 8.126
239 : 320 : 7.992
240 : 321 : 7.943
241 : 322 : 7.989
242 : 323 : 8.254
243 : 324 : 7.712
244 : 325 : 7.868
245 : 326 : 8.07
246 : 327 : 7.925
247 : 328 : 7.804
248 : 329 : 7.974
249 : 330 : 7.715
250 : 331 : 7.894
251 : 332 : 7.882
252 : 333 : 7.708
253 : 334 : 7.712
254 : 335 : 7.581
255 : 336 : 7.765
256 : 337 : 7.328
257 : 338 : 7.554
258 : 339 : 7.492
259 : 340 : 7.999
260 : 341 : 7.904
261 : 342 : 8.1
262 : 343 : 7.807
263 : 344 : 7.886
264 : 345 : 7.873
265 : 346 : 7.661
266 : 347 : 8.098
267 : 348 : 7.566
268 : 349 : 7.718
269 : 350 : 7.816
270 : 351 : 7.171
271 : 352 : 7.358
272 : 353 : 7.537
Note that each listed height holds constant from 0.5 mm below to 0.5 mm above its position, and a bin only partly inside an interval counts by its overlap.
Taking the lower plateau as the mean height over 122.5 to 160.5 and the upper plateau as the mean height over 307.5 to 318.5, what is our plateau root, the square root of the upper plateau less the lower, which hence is 0.42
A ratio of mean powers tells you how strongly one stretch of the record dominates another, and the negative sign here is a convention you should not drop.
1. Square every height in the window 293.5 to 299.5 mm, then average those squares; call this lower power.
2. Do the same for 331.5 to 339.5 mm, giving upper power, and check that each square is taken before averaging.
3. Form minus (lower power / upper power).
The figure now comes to -0.98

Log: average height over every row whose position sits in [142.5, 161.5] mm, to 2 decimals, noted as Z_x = 7.55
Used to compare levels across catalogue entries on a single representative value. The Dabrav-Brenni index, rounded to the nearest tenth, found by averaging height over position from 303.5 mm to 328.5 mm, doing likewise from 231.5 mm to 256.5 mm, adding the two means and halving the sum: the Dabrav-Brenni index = 7.6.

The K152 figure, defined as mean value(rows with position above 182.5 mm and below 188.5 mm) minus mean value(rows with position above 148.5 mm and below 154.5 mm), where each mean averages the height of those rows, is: 0.81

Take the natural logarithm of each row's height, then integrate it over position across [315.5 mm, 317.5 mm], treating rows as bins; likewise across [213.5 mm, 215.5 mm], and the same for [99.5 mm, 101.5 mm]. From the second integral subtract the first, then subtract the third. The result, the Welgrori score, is -4.19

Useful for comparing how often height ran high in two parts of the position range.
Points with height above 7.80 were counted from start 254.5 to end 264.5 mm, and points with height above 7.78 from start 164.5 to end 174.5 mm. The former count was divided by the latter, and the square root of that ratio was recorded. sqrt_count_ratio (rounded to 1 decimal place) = 1.2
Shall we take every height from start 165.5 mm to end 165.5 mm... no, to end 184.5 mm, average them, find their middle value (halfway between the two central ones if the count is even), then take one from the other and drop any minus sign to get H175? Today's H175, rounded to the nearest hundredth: 0.00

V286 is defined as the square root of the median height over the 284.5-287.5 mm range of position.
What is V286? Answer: 2.75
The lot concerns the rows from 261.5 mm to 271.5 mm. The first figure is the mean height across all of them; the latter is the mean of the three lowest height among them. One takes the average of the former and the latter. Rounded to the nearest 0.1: 7.4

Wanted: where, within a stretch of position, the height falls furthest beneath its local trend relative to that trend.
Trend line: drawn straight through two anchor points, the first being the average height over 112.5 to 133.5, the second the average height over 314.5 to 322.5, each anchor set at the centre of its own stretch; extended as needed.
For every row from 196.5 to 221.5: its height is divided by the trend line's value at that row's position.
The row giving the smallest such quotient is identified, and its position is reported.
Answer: 217 mm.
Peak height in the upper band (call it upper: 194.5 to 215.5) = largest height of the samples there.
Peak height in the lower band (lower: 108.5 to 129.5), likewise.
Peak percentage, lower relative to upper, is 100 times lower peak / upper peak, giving 96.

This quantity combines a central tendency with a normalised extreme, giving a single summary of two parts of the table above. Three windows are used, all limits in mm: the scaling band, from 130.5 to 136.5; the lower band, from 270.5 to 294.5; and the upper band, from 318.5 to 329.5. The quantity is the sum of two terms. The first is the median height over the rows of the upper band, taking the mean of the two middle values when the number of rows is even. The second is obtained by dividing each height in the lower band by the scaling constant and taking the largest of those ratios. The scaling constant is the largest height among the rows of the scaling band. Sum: 9.1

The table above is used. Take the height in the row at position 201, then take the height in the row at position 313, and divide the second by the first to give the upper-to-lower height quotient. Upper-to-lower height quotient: 0.89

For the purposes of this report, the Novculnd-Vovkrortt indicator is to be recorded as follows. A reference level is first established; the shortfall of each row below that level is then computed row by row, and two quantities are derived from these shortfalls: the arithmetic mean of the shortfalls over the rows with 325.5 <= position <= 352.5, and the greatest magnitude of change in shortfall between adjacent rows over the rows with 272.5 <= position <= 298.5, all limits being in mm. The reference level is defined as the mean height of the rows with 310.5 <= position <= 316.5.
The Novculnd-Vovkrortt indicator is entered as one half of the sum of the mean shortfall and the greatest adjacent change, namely 0.16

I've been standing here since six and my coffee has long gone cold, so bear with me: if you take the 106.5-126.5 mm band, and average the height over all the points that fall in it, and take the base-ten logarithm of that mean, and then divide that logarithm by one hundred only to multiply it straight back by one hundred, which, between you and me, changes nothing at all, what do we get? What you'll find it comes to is 0.884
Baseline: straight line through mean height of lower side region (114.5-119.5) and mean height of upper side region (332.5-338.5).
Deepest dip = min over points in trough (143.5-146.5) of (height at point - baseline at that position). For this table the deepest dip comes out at -0.6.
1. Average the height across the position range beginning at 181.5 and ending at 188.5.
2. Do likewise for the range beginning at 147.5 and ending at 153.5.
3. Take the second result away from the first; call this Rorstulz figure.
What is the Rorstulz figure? 0.9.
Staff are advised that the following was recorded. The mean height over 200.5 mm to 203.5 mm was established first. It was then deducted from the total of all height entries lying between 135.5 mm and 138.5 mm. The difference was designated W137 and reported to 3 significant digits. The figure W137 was 12.2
